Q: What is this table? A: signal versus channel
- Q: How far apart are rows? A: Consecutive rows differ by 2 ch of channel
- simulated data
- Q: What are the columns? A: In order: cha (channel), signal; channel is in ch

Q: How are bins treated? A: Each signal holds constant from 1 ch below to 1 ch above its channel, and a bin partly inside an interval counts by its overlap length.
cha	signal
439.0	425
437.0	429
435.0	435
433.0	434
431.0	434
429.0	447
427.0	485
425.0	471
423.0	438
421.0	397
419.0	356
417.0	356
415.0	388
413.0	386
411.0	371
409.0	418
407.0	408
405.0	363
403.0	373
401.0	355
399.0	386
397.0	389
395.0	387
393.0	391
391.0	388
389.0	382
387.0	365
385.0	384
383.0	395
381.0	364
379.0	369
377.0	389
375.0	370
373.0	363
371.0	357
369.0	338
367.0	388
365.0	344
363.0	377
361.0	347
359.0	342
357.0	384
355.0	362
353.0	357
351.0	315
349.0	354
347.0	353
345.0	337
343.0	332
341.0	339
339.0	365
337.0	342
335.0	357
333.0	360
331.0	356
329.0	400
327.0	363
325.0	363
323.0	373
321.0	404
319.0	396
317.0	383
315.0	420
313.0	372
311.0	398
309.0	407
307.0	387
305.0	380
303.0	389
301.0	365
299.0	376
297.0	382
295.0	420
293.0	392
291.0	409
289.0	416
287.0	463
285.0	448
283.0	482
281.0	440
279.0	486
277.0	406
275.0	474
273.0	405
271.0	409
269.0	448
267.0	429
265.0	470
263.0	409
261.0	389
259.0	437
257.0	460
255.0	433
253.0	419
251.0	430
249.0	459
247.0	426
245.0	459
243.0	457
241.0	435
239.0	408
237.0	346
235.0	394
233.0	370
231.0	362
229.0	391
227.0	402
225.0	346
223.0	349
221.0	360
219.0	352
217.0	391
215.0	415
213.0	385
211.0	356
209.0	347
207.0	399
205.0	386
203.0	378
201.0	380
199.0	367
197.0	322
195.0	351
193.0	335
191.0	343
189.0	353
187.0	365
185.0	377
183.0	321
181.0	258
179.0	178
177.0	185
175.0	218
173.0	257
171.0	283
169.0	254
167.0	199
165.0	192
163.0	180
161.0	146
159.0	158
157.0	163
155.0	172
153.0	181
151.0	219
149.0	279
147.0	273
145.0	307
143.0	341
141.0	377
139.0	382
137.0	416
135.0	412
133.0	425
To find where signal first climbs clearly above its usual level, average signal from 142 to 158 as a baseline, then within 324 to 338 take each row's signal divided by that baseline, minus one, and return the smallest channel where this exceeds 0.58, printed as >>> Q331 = 329.0 ch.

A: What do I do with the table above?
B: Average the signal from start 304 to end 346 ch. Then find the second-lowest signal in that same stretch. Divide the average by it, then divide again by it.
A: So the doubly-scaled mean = 0.0033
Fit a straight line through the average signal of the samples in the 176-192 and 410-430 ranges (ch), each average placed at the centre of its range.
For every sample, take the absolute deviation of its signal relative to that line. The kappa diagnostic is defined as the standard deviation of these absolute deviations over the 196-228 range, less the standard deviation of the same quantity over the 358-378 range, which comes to 8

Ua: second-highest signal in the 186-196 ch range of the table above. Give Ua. 353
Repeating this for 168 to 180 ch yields 257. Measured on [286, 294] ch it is 416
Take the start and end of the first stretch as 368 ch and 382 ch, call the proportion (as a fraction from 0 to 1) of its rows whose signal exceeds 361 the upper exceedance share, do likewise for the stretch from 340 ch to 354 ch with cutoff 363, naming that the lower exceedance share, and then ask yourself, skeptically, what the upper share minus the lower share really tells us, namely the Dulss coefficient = 0.71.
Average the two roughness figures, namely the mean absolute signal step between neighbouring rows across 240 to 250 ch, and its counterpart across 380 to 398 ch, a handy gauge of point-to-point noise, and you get 17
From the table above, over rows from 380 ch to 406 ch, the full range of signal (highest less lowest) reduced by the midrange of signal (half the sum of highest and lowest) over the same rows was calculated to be -335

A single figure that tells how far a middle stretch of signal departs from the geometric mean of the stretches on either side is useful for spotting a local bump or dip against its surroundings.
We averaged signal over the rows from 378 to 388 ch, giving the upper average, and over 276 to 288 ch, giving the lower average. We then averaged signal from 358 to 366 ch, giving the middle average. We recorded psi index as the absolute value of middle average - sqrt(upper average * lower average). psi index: 60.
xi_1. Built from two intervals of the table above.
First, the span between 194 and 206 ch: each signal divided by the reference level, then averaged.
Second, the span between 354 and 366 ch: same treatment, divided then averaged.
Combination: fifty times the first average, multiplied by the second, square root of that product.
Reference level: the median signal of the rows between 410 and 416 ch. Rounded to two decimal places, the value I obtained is 6.63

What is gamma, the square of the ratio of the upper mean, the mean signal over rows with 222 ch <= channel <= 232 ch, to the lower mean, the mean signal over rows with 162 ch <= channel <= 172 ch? 2.79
